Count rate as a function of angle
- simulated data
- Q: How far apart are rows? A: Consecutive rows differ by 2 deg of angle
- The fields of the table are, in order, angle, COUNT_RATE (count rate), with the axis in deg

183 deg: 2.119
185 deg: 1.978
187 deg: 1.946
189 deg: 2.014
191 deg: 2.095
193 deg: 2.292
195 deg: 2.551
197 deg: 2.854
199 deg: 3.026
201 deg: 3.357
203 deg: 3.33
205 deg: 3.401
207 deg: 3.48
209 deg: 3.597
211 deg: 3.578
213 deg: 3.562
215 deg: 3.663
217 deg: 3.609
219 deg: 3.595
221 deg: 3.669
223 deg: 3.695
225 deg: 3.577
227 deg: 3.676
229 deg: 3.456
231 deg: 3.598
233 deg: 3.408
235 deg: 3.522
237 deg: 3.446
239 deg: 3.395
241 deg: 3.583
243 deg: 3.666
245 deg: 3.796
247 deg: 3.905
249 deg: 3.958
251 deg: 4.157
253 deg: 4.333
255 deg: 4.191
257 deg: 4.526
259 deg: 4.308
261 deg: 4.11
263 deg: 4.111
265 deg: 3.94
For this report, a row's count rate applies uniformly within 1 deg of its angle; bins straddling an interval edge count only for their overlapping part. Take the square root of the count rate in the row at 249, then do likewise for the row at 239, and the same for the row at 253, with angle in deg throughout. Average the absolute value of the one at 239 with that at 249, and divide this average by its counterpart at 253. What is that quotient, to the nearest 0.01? 0.92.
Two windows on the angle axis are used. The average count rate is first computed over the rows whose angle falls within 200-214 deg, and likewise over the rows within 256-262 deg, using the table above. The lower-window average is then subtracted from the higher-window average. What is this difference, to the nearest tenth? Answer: 0.8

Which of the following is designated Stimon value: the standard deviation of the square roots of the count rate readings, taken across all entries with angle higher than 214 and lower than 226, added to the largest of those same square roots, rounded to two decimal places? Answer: 1.93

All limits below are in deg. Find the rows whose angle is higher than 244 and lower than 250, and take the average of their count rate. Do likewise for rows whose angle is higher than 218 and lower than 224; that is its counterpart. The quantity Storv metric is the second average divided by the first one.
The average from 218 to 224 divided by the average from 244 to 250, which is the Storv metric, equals 0.94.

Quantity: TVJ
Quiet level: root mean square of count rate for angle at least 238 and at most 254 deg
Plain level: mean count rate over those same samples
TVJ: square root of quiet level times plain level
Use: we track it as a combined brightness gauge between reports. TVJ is 3.85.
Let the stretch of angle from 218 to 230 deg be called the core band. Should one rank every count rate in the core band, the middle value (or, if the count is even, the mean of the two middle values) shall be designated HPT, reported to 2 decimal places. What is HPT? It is 3.63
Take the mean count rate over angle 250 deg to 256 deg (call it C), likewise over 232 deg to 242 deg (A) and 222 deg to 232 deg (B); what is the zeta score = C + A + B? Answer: 11.3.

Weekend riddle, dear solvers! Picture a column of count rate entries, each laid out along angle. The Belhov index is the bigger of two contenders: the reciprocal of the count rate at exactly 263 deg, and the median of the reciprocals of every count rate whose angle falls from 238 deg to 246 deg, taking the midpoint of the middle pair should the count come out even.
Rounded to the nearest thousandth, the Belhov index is 0.276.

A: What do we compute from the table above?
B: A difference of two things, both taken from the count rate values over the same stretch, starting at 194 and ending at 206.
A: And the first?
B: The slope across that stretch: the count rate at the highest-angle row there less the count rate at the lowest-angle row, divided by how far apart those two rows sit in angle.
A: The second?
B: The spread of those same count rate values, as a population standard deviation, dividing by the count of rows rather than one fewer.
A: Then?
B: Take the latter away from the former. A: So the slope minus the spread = -0.22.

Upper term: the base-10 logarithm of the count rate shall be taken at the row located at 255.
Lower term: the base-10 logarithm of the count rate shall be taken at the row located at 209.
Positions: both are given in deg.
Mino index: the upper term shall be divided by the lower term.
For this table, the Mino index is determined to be 1.12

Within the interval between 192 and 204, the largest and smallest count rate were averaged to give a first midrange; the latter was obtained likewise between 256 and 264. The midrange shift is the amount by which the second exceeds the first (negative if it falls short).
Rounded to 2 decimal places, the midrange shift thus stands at 1.49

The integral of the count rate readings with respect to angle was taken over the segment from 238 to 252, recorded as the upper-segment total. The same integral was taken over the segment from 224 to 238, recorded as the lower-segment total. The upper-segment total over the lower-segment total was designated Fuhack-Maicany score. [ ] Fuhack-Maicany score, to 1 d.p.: 1.1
